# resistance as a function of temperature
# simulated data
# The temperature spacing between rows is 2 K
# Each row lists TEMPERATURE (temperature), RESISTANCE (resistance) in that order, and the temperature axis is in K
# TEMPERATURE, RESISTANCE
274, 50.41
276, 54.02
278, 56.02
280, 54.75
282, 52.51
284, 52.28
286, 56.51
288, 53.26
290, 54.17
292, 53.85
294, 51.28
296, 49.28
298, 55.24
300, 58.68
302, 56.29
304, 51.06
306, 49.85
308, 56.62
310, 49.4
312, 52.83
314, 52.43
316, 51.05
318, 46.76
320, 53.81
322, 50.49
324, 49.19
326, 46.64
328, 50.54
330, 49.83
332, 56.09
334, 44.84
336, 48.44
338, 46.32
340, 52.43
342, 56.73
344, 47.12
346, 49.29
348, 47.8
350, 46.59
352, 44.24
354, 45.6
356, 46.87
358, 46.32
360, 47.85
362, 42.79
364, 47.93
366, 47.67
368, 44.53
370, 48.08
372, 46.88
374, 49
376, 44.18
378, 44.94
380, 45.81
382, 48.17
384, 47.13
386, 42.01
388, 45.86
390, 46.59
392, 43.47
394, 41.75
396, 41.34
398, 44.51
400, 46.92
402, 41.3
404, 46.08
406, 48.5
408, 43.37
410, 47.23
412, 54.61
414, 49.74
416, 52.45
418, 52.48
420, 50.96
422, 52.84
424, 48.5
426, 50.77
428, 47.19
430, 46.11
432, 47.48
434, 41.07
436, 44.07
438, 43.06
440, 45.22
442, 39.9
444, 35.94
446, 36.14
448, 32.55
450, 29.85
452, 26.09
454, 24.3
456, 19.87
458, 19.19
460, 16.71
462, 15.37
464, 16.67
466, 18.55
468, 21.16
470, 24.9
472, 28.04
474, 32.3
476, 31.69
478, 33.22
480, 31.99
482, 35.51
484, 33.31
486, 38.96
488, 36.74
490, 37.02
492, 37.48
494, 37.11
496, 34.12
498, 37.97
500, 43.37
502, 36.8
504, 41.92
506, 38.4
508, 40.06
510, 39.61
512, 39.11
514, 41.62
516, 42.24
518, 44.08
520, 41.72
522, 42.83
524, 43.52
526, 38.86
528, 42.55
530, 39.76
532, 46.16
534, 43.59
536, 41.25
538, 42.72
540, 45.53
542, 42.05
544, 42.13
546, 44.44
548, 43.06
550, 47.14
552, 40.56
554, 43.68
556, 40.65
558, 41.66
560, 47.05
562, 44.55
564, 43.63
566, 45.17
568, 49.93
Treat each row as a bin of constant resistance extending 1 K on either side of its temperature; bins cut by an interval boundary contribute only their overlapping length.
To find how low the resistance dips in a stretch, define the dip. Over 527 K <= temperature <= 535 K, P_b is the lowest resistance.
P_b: 39.76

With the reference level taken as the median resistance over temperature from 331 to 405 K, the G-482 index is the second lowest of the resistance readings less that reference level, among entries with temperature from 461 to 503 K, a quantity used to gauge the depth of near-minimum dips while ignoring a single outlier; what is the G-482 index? -30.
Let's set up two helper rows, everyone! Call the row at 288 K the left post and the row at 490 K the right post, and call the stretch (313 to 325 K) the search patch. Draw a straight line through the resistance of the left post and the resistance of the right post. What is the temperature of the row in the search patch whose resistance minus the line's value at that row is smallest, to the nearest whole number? 318 K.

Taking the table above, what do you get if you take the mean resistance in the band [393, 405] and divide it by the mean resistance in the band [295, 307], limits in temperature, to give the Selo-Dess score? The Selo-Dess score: 0.82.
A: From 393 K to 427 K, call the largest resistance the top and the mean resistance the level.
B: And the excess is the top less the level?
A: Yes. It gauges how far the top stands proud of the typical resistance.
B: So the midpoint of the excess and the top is 31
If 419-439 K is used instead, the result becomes 29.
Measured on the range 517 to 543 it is 25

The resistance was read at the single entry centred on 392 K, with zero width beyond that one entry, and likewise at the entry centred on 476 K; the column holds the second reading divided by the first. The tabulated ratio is 0.73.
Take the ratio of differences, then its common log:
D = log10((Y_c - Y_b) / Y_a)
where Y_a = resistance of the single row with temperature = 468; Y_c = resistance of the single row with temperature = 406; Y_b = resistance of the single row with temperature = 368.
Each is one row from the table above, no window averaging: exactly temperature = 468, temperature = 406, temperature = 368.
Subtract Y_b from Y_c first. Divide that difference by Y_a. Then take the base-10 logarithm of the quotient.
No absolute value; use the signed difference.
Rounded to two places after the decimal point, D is -0.73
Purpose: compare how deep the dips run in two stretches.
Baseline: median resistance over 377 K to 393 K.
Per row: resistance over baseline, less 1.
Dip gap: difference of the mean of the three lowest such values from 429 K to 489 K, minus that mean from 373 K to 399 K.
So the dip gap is -0.6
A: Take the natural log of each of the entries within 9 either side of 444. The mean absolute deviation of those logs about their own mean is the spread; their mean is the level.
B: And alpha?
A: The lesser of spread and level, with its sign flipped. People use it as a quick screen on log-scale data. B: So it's -0.148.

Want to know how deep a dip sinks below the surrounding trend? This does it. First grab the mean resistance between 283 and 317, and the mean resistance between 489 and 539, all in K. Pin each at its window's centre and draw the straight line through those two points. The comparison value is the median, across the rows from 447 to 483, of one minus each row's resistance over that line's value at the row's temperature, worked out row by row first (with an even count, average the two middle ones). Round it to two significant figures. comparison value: 0.42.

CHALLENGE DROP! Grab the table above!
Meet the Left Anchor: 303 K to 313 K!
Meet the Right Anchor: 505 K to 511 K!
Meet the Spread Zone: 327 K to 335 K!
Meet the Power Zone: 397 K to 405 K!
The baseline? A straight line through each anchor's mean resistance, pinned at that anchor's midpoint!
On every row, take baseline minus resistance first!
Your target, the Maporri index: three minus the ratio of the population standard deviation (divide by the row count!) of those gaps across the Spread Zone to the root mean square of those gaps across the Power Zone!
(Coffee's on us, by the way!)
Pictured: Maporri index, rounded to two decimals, 1.46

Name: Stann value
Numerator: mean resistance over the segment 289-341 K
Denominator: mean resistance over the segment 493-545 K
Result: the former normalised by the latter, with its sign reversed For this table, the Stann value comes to -1.25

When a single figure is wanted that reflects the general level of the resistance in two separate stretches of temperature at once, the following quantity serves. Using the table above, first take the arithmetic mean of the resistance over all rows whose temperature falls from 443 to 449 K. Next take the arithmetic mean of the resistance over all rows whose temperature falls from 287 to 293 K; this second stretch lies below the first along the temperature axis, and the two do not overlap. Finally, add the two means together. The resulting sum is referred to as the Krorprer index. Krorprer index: 89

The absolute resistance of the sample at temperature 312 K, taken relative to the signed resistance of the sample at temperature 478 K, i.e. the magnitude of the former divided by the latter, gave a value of 1.59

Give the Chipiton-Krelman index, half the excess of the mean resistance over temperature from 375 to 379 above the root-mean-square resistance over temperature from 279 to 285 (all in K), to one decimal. -4.3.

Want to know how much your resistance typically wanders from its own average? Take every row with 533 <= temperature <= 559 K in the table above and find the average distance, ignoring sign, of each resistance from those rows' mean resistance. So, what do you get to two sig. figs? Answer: 1.5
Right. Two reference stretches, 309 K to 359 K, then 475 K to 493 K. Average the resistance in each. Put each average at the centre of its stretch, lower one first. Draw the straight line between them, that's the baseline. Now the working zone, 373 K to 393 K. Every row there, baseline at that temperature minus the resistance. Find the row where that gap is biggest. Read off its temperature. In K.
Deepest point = 386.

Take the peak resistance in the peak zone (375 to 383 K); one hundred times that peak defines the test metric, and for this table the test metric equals 4817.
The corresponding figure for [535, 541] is 4553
